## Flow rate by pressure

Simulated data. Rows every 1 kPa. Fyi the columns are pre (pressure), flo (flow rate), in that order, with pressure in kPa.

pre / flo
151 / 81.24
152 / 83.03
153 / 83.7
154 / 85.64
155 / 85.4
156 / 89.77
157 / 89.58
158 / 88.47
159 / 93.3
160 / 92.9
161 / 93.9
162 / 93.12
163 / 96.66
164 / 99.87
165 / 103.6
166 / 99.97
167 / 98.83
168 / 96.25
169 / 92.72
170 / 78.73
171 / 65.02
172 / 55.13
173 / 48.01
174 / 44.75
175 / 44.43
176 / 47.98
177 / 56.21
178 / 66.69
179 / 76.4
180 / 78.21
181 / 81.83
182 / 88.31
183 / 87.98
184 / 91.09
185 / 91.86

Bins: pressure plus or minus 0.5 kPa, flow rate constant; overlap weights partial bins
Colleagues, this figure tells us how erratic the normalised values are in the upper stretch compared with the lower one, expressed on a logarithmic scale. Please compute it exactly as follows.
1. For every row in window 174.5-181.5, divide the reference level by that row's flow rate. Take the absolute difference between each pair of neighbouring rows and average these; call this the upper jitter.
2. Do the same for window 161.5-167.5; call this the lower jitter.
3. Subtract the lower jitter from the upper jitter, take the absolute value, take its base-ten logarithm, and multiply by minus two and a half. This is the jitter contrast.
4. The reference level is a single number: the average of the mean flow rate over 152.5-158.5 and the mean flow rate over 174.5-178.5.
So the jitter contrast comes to 2.51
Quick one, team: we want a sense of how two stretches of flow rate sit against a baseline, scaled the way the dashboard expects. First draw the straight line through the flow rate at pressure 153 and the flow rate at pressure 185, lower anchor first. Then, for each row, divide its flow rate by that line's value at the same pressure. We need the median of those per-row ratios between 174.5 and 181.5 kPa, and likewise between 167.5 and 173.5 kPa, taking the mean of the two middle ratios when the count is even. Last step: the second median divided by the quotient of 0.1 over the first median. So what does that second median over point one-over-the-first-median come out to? 6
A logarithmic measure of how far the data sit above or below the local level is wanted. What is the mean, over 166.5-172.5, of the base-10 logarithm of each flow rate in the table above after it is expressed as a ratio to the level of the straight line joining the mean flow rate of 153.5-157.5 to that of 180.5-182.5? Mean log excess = -0.04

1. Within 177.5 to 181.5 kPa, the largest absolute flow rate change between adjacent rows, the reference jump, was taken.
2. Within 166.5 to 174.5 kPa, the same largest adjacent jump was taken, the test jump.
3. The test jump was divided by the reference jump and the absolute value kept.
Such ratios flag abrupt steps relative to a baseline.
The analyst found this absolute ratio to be 1.4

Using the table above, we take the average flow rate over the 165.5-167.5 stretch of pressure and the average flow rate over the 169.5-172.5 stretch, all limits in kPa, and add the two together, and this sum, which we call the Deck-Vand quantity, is 166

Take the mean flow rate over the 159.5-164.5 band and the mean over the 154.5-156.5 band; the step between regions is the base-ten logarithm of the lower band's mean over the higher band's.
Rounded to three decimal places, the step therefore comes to -0.037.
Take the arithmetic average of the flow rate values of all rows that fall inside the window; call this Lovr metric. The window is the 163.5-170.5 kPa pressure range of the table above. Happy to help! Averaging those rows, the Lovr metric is 95.7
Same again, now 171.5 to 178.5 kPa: 51.9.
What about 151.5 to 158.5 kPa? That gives 86.5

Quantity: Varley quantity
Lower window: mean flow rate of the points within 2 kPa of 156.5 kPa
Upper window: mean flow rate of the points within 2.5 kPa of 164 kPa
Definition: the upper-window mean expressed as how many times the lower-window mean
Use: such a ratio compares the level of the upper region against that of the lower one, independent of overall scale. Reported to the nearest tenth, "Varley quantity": 1.1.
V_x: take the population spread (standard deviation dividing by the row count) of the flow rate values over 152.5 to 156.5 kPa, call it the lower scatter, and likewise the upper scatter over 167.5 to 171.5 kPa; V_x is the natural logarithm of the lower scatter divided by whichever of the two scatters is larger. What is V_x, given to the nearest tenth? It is -1.7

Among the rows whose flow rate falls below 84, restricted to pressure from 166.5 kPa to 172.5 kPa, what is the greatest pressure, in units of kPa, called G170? 172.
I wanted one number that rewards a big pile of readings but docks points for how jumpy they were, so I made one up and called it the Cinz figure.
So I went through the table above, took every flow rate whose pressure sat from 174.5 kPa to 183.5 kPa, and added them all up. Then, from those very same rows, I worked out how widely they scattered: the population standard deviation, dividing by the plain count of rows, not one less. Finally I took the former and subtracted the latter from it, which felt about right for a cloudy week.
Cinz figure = 612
